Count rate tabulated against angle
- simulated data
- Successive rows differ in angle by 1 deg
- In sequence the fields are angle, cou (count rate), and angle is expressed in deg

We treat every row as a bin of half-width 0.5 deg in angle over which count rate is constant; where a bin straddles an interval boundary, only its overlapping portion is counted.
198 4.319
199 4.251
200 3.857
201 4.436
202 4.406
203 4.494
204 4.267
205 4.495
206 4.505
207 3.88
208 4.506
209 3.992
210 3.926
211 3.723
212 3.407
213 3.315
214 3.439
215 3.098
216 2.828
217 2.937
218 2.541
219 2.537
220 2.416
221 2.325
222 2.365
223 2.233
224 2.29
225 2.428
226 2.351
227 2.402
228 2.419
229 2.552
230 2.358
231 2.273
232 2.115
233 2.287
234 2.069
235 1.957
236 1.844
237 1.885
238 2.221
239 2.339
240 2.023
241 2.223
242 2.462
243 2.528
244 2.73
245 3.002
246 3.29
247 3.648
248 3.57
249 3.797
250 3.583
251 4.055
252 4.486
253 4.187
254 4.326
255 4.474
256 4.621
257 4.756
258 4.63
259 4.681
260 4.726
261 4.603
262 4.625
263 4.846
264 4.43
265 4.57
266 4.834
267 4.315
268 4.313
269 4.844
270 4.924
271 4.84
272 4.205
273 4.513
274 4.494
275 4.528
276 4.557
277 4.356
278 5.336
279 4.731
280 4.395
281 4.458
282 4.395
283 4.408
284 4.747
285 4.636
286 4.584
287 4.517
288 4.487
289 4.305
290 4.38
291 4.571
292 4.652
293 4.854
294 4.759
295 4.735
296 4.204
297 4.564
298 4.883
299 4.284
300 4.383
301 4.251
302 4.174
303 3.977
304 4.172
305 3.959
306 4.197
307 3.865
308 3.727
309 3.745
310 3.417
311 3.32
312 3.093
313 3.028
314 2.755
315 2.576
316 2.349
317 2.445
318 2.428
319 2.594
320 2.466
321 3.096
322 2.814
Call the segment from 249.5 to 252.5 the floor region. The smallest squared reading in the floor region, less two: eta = 11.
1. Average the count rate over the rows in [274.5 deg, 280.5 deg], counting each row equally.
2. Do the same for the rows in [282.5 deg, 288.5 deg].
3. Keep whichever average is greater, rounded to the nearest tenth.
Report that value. 4.7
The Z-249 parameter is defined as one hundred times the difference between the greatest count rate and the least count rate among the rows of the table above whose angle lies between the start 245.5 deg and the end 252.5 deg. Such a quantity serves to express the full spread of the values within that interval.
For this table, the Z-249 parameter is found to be 120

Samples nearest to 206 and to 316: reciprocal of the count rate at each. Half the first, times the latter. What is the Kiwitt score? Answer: 0.047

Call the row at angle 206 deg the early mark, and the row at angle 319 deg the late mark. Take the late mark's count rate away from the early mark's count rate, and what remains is 1.9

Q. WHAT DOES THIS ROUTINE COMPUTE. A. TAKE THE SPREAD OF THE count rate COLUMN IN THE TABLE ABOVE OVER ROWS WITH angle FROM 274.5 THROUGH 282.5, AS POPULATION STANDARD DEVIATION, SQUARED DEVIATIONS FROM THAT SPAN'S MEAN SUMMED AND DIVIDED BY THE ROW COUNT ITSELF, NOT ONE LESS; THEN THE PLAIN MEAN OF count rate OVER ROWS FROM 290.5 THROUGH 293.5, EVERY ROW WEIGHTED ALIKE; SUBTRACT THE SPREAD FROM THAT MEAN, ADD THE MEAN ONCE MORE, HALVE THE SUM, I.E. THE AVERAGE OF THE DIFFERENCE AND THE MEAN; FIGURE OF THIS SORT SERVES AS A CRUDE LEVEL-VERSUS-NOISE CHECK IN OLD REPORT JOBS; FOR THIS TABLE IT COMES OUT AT 4.5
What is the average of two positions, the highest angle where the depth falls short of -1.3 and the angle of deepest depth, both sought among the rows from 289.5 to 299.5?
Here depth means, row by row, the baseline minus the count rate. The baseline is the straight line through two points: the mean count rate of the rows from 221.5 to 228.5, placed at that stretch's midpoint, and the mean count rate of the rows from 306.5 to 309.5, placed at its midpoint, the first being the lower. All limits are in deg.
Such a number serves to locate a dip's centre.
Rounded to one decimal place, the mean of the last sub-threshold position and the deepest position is 294.5 deg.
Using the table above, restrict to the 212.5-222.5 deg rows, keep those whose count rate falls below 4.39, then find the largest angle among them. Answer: 222 deg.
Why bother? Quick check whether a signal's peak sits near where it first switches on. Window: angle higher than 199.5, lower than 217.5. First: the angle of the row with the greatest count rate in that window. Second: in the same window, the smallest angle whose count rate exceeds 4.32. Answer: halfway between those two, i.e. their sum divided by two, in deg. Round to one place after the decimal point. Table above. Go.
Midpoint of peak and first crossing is 204.5 deg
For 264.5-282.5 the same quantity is 271.5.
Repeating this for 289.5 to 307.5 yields 294.0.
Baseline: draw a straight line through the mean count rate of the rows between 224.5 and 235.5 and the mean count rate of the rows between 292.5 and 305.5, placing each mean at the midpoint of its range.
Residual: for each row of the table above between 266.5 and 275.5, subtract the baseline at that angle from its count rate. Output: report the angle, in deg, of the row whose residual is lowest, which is 272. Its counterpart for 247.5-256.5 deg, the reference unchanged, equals 250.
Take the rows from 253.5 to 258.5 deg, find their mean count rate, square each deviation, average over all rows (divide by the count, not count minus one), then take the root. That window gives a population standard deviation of 0.148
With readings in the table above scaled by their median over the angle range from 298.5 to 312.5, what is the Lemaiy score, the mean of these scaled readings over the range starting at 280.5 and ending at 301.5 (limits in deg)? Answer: 1.14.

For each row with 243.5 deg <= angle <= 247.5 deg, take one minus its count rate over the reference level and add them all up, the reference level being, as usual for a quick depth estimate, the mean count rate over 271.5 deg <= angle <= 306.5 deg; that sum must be 1.2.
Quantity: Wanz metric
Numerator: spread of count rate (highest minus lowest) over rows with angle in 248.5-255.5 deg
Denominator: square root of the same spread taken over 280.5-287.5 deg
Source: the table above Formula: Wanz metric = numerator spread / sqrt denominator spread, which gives 1.5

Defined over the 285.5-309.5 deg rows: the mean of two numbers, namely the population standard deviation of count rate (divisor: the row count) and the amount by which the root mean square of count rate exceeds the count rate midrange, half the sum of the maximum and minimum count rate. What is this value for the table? 0.19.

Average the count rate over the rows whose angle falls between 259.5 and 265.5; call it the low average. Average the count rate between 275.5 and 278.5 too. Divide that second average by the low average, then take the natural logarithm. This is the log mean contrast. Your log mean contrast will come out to 0.0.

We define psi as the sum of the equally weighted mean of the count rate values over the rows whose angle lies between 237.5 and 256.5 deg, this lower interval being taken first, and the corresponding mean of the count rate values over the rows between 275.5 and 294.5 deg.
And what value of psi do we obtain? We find 7.9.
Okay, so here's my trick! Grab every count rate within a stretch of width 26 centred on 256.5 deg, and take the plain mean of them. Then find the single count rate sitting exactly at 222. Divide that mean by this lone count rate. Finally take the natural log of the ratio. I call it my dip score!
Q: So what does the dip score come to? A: 0.58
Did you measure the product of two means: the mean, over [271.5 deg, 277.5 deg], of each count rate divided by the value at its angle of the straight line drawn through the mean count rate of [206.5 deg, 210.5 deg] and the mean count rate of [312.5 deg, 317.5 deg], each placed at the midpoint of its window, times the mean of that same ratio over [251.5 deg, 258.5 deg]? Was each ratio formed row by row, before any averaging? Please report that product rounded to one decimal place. 1.8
